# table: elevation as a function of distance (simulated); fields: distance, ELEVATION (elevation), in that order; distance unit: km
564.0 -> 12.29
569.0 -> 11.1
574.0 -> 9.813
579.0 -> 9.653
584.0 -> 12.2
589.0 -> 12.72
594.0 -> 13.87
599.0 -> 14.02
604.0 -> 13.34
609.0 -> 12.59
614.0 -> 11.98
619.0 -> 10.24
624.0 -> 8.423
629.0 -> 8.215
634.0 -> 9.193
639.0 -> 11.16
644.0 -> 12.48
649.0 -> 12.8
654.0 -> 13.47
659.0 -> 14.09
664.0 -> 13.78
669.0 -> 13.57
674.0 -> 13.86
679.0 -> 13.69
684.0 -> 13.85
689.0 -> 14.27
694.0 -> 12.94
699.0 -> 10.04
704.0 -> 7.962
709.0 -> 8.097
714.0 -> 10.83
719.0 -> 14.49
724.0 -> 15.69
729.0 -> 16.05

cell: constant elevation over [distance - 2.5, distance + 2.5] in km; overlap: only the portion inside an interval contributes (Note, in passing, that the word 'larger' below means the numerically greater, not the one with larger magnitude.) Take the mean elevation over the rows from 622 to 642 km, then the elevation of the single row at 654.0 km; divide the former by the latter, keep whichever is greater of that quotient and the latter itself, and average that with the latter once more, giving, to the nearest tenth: 13.5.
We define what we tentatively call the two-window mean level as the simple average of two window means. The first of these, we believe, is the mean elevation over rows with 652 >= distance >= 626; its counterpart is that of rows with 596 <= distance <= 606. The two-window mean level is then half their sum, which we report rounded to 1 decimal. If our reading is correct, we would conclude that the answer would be 12.2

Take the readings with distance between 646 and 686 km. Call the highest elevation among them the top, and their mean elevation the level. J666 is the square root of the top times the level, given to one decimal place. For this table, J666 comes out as 13.9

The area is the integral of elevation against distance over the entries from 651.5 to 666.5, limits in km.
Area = 207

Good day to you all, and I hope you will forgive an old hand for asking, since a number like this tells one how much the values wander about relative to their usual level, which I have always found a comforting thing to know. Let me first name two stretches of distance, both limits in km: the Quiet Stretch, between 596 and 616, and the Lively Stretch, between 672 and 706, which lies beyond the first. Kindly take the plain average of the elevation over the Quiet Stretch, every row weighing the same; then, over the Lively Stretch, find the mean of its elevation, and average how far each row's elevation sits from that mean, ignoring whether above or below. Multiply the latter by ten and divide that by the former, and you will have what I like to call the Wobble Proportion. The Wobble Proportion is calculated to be 1.5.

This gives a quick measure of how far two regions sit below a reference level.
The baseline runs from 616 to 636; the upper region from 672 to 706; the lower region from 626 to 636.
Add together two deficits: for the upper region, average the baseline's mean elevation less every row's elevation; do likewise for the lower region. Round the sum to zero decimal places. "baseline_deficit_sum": -3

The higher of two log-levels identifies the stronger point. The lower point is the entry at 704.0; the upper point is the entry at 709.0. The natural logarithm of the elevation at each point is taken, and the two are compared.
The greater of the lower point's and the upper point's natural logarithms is 2.09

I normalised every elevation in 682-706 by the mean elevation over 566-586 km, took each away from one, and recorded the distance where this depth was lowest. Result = 689.0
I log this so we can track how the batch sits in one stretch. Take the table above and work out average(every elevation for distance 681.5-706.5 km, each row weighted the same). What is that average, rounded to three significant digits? 11.8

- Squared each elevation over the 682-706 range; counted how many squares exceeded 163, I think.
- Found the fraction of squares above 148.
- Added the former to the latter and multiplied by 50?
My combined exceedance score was 180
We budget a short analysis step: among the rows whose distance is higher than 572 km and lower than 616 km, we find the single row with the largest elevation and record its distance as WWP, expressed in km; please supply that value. 599.0 km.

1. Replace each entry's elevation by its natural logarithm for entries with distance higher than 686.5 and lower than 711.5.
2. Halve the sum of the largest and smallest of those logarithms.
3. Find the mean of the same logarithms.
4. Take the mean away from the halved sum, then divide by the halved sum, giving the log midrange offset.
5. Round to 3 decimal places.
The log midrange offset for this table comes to 0.012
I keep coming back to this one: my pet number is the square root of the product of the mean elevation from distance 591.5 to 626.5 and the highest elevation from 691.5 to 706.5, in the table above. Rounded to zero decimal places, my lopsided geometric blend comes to 12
